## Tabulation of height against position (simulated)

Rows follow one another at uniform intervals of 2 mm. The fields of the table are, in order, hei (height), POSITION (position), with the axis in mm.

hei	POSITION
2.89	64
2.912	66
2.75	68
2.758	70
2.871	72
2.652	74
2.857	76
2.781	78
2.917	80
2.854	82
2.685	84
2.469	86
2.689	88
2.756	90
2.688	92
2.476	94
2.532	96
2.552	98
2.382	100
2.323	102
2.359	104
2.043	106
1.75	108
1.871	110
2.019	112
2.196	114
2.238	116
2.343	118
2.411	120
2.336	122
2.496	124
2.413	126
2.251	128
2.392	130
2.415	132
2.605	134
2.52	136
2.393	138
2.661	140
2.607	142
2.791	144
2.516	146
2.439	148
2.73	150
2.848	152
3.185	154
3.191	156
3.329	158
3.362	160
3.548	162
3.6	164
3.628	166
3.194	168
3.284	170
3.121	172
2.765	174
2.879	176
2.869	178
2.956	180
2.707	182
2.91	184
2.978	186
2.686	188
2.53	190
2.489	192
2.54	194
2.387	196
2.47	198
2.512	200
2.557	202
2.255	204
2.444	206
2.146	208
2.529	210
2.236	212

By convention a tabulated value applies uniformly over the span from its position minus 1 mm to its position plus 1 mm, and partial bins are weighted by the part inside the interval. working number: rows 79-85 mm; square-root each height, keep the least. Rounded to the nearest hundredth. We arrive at 1.64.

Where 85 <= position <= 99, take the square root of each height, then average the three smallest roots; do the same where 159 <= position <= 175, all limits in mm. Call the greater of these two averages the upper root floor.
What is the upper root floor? 1.74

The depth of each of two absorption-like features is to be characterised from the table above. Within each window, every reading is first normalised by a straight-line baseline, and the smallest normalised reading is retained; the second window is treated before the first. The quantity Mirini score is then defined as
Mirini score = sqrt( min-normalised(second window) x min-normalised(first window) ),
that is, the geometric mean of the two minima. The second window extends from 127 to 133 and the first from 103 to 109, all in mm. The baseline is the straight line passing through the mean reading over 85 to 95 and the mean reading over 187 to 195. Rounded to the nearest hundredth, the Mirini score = 0.76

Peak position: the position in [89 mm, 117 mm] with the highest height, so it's 90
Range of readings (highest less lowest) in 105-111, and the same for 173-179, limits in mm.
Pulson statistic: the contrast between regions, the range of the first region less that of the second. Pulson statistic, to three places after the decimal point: 0.179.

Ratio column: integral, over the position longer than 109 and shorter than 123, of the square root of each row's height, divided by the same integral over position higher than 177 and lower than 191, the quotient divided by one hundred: 0.0089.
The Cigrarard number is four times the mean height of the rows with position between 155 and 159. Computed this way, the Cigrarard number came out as 13.0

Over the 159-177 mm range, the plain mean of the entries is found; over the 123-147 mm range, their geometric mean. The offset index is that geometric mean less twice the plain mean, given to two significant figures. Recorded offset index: -4.0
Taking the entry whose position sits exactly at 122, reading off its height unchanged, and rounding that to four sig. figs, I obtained 2.336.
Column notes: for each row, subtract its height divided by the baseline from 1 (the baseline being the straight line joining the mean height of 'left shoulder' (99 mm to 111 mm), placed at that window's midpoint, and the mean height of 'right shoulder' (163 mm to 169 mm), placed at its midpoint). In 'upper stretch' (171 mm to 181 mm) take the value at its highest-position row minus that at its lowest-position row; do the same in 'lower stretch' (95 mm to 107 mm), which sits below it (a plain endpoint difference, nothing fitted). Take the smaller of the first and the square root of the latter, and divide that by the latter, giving 0.23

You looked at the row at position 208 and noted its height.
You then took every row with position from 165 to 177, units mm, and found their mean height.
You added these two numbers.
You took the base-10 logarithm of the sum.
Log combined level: 0.72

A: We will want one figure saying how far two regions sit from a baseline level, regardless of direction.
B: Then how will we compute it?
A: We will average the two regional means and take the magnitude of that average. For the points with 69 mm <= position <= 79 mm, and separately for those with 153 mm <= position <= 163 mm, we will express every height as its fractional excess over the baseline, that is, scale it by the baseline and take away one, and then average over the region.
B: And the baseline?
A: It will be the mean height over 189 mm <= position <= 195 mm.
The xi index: 0.21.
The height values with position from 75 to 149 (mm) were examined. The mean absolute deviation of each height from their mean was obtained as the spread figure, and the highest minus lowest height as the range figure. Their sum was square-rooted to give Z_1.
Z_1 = 1.2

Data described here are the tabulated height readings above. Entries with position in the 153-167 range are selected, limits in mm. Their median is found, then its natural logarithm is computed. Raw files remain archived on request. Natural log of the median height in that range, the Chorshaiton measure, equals 1.2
